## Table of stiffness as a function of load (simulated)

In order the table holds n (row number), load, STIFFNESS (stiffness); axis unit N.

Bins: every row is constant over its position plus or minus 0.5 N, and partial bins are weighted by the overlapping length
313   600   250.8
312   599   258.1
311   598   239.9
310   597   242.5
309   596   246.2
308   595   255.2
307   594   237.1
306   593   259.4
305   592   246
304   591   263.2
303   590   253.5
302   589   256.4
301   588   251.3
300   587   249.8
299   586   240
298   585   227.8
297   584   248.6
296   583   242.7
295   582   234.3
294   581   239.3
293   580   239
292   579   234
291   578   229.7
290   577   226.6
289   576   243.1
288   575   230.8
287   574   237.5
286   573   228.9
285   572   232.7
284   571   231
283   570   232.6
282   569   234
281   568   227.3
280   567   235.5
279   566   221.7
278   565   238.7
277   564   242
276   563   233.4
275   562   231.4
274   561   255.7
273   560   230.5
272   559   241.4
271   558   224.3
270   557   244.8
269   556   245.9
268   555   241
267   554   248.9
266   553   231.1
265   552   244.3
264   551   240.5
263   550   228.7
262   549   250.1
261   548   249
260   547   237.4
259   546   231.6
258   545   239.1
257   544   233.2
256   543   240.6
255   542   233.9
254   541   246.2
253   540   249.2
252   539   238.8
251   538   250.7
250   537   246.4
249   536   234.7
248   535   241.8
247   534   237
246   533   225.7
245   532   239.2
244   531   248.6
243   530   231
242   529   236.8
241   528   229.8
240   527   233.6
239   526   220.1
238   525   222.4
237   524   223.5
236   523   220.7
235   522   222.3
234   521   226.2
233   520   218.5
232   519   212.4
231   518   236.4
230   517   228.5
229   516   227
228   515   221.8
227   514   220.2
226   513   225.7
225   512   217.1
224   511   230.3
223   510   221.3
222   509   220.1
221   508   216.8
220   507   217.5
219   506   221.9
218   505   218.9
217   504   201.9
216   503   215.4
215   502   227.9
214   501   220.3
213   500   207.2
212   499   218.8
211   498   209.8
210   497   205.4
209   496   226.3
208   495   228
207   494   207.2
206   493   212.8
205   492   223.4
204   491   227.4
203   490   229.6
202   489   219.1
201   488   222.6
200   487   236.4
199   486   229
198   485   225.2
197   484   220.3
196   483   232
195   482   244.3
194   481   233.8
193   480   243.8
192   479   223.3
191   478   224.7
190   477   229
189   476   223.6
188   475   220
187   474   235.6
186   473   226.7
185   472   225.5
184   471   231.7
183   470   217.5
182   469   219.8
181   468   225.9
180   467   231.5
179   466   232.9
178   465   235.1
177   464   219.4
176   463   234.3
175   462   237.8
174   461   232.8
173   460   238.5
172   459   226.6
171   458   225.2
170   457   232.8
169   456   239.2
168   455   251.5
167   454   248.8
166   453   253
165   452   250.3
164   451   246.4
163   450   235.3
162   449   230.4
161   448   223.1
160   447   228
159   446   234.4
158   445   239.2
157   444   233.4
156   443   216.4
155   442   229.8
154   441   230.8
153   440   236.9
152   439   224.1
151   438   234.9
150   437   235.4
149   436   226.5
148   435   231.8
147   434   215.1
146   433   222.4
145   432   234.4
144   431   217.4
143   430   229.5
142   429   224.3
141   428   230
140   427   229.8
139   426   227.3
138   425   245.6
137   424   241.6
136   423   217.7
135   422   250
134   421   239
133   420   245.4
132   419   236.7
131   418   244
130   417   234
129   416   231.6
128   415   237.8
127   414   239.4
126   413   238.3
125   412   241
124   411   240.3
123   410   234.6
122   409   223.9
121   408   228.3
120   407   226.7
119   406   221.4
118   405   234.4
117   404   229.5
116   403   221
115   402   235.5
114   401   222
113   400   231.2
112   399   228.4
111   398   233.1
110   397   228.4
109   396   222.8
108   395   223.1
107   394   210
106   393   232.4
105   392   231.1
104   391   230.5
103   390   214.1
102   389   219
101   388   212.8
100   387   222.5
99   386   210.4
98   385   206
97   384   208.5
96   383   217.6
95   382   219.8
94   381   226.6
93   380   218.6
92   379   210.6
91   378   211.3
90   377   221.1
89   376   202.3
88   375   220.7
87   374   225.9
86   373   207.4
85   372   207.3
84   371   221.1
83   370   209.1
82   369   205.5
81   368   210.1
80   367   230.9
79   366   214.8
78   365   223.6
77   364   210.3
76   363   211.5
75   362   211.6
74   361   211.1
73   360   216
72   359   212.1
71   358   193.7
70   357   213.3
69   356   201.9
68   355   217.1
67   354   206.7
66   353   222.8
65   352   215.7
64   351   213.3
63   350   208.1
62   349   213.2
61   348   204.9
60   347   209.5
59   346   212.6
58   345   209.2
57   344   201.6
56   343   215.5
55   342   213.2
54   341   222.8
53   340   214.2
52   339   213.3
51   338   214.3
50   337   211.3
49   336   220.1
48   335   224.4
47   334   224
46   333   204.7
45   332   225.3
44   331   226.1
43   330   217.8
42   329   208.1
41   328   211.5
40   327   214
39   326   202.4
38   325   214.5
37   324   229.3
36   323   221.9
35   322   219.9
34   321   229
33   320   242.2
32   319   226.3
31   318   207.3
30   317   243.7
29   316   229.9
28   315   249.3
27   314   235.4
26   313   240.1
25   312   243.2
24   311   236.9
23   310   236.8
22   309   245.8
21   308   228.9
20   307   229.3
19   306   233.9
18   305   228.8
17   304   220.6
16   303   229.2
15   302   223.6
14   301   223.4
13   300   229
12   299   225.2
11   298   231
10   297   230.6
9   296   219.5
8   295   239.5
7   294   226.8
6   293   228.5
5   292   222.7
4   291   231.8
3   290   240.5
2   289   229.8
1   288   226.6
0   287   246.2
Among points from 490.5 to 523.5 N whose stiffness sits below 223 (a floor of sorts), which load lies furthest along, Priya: 523 N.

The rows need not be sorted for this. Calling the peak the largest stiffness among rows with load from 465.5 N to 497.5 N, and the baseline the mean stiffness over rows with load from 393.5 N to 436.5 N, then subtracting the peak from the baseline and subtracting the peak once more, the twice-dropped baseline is -258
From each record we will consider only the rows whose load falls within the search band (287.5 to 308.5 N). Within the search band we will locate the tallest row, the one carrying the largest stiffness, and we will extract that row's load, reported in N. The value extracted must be 290 N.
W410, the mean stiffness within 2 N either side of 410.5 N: 235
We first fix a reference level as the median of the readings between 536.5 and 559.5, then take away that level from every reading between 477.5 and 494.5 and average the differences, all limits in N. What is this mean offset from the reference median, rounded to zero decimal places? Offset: -14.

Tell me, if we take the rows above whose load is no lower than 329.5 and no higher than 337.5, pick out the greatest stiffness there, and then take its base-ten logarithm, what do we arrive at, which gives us 2.354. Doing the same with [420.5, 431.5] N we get 2.398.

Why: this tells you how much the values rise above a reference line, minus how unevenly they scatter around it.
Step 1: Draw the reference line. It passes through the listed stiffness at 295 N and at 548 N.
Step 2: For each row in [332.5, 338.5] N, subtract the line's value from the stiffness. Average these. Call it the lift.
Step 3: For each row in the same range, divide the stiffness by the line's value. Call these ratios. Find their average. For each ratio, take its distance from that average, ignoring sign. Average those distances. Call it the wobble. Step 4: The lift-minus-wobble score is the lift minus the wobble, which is -24.6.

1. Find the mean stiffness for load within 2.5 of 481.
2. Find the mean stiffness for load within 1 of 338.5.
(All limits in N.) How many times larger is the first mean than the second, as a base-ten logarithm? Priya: 0.042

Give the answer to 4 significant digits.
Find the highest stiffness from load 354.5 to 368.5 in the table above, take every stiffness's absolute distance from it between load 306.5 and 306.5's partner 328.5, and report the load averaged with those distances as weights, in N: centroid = 319.5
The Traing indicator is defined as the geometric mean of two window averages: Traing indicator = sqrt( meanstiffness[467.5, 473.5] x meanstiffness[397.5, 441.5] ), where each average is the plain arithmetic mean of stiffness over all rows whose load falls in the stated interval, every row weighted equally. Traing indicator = 228.2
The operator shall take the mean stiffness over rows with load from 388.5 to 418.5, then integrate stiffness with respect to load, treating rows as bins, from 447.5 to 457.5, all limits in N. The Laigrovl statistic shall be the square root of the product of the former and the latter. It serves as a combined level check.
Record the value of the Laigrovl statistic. 744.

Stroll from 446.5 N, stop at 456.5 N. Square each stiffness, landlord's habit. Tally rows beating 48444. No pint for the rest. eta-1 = 10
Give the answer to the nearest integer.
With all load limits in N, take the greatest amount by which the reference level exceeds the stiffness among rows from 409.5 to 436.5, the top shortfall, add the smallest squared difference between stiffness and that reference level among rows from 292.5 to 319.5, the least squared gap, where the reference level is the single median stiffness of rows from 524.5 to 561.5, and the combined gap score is 24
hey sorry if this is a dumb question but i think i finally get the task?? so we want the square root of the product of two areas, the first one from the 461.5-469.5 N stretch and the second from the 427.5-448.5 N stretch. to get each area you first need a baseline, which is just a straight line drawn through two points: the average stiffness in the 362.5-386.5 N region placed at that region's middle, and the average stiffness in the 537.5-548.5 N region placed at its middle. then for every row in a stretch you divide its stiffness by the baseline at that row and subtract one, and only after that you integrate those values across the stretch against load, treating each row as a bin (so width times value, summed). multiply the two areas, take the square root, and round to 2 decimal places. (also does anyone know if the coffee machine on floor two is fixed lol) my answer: 0.10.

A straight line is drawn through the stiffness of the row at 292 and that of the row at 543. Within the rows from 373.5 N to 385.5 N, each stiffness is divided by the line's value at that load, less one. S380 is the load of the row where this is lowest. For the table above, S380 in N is 376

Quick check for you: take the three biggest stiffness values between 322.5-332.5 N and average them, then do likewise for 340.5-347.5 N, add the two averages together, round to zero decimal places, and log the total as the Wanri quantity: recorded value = 444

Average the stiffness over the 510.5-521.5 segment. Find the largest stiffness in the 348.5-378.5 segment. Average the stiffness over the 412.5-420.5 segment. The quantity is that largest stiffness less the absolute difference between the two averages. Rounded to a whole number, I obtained 217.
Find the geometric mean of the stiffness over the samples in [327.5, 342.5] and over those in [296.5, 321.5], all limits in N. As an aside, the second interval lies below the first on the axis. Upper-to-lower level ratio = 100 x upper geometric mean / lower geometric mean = 93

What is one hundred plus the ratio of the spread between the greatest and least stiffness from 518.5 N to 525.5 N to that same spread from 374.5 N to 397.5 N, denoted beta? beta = 100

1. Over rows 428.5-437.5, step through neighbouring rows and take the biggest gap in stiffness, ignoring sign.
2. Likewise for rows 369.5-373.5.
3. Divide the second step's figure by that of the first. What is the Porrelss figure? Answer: 0.81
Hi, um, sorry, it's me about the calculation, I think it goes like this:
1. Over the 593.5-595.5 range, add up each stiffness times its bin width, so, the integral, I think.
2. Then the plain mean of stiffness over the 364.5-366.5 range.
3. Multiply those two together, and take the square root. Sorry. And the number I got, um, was 328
